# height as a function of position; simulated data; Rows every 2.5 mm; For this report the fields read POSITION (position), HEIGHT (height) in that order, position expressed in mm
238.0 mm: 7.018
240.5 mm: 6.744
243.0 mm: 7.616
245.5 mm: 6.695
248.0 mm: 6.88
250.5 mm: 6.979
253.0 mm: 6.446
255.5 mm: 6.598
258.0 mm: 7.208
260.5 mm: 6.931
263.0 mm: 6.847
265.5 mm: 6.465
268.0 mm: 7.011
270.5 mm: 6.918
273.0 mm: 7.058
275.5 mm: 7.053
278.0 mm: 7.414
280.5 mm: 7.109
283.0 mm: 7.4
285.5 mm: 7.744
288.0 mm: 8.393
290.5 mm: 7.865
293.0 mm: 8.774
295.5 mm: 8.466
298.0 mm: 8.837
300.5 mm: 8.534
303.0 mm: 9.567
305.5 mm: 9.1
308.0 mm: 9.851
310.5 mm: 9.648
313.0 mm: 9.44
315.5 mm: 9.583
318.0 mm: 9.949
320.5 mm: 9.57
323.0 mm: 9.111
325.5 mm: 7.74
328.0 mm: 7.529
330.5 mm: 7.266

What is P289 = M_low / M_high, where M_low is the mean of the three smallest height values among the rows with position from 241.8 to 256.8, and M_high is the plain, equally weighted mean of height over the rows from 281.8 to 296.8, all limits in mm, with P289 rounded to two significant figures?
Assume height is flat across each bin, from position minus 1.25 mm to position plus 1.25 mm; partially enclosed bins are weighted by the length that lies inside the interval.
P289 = 0.81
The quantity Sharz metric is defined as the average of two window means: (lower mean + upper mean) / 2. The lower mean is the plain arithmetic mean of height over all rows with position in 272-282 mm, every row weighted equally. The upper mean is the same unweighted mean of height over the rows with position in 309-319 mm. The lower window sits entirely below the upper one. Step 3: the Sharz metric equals 8.4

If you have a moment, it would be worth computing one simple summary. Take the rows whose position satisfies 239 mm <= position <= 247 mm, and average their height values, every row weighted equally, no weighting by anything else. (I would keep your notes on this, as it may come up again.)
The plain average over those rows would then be 7.0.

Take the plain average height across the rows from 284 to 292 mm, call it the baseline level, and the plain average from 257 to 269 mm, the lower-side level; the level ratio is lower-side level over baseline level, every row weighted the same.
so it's 0.86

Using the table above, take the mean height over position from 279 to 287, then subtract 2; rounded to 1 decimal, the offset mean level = 5.4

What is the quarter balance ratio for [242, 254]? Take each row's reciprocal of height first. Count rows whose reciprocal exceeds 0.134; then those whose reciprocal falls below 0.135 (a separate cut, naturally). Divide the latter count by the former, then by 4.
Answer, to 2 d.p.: 0.06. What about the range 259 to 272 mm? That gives 0.00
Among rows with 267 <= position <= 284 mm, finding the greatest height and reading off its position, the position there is 278.0 mm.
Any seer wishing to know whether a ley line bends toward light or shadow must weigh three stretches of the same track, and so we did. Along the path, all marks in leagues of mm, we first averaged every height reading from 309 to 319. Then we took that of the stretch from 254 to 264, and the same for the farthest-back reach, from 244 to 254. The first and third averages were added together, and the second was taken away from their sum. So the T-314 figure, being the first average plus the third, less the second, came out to 9.5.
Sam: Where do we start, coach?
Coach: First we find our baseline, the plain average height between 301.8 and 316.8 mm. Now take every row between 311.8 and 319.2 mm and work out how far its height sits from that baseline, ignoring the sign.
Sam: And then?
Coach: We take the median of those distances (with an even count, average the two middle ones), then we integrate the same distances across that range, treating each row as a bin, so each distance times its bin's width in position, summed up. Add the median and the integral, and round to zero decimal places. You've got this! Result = 1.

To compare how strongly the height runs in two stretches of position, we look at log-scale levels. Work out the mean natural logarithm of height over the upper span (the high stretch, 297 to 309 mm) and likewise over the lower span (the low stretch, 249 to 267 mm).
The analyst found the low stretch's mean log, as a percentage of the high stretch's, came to 86.4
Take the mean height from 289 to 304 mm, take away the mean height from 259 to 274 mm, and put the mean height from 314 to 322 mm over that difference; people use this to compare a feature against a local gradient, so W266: 5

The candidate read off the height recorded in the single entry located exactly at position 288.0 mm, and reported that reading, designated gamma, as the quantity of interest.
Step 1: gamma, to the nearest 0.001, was 8.393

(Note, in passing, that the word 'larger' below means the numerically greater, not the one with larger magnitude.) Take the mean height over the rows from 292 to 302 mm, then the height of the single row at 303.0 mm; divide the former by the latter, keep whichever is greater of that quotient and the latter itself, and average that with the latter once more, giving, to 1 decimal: 9.6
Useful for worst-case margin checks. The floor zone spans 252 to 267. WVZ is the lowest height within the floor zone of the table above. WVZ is 6.446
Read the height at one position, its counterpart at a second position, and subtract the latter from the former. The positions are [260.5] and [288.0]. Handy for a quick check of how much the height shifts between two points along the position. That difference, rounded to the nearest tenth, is -1.5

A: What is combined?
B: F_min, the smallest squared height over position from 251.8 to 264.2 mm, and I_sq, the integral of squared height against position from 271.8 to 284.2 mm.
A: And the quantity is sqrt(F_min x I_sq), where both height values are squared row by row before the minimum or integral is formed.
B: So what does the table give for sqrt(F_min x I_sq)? 164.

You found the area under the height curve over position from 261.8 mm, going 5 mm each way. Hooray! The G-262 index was 69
